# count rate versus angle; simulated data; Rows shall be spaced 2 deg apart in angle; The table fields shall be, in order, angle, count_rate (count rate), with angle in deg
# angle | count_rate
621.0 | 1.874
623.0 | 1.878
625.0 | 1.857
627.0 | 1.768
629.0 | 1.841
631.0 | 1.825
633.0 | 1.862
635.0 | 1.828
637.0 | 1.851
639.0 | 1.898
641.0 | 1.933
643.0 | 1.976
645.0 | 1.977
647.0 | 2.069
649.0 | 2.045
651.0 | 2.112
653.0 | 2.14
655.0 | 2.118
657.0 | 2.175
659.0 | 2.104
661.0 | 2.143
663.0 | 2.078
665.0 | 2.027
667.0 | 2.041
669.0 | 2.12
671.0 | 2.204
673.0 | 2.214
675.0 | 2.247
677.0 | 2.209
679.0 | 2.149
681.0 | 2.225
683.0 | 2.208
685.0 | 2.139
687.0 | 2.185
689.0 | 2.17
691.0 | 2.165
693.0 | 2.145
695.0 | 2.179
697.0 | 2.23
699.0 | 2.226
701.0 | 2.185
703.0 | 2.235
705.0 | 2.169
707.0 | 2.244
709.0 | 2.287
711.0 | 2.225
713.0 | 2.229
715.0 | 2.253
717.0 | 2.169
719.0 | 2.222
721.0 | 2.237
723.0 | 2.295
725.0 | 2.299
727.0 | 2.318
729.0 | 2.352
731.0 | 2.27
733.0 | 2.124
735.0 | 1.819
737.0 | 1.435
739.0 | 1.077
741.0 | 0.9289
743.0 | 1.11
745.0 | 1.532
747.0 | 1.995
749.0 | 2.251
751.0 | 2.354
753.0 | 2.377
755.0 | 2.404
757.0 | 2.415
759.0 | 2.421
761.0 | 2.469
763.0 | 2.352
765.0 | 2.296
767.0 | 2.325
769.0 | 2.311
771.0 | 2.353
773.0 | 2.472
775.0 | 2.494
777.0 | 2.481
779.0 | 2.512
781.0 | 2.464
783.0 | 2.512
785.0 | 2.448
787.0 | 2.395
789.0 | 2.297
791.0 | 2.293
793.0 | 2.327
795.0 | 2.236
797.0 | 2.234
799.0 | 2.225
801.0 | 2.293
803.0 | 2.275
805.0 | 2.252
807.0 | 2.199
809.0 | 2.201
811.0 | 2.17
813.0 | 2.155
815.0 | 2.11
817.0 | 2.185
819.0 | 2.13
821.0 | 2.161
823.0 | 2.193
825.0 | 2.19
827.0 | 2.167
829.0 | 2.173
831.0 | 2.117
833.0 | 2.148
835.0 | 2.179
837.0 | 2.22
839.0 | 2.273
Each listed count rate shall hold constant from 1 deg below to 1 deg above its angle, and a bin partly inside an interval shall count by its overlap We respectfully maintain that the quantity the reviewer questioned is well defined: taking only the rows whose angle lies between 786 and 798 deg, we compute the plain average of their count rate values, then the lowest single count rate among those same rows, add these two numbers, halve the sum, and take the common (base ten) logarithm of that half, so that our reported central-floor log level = 0.355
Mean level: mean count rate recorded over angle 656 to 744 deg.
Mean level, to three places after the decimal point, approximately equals 2.092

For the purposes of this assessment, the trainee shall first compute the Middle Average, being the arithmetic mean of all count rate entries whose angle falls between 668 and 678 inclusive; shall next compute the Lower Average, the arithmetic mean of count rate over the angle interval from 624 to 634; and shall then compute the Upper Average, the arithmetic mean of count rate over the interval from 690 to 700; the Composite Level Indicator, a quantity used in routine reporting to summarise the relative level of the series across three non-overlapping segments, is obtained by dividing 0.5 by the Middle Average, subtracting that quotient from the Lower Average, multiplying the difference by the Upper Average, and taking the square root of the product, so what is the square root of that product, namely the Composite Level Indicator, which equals 1.87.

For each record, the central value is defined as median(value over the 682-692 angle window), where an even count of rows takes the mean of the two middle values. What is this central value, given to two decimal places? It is 2.17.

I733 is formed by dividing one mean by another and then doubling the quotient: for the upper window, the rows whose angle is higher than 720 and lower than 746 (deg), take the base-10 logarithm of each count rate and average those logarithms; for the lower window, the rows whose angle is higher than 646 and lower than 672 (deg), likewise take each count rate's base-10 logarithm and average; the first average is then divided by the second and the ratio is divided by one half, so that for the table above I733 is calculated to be 1.5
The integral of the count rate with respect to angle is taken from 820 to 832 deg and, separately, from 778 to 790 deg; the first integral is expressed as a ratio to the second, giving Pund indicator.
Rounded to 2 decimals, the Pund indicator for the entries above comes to 0.89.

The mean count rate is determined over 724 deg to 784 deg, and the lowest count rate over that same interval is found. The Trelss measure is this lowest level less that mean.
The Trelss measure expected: -1.22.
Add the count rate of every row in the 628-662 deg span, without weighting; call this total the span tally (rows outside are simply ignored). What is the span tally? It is 33.9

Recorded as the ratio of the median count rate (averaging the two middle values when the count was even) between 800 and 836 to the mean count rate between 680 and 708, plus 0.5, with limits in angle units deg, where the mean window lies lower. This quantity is 1.49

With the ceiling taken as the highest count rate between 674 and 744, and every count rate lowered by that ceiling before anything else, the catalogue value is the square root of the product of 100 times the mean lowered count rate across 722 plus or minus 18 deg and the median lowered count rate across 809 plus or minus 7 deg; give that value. 1.9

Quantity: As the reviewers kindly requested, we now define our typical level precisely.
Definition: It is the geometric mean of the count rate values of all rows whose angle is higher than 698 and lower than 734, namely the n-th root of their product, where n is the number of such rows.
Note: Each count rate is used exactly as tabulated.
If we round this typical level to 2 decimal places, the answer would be 2.24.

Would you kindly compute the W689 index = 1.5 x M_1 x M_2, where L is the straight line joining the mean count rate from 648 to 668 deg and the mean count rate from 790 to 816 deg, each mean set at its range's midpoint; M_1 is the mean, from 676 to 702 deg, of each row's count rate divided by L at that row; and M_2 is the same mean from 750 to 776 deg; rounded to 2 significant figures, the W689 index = 1.7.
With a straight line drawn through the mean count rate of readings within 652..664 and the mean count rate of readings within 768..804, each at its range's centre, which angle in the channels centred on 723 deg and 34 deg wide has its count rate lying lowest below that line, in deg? 739.0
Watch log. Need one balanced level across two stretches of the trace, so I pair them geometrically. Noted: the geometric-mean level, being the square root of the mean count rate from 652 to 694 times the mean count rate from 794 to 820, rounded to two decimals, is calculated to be 2.18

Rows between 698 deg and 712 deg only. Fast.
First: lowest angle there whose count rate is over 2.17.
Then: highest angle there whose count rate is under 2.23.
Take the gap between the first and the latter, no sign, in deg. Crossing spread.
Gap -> 12 deg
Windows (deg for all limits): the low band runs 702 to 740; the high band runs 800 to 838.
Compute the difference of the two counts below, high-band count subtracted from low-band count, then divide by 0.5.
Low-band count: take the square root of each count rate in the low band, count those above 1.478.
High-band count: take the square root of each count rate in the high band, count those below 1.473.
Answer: 12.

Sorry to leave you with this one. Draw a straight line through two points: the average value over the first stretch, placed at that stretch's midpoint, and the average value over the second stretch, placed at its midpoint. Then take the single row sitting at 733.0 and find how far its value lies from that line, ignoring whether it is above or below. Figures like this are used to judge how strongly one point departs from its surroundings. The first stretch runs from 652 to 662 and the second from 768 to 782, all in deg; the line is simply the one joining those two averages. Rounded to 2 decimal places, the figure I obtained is 0.21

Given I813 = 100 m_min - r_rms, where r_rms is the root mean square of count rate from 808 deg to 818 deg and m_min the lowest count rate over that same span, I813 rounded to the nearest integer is 209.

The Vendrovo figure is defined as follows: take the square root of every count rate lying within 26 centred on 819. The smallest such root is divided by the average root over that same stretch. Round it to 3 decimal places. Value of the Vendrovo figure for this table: 0.987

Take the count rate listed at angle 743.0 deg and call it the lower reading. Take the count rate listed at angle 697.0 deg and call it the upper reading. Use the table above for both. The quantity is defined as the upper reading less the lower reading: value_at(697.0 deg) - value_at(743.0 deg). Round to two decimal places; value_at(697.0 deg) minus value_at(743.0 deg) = 1.12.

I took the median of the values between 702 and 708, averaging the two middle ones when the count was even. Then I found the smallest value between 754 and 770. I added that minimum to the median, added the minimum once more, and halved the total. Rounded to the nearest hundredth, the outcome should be 3.41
